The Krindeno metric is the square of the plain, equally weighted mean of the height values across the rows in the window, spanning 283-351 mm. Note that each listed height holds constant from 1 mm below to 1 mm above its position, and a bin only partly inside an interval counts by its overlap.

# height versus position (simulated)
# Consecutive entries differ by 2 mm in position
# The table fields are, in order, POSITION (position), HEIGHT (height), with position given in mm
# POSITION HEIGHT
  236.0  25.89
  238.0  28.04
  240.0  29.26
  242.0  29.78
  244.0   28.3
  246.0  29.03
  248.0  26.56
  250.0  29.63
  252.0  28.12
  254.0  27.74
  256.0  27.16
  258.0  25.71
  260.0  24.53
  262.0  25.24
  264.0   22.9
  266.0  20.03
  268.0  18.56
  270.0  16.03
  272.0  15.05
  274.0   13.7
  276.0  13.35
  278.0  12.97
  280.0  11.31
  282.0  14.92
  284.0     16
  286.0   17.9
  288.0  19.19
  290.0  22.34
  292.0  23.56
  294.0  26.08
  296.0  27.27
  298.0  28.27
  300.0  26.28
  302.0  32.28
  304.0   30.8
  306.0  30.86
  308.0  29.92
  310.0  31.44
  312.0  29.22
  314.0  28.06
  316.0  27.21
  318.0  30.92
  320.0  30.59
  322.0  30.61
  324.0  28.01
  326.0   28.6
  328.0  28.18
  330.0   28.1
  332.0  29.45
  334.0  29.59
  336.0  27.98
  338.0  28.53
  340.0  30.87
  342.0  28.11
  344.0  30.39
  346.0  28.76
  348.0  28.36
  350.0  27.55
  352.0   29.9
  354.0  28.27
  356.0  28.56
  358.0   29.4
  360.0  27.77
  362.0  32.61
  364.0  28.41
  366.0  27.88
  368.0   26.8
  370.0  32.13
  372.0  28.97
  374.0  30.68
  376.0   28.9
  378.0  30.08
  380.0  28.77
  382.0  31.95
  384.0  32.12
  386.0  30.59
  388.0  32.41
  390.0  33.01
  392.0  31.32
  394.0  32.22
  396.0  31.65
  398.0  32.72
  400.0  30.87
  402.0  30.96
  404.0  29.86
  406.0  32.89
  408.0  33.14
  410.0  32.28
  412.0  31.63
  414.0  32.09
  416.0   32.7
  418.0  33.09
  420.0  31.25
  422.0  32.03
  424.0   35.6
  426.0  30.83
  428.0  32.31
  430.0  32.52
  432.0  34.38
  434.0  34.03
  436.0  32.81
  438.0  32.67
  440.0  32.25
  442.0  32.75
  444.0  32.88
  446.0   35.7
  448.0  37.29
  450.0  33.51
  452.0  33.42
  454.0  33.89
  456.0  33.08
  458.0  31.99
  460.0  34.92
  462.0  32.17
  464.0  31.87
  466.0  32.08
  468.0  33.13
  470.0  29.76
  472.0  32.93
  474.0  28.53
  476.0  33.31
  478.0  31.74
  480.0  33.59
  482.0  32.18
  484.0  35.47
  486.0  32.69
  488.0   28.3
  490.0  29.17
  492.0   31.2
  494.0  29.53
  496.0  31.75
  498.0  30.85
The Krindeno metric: 766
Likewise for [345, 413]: 924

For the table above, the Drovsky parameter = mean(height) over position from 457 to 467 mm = 32.6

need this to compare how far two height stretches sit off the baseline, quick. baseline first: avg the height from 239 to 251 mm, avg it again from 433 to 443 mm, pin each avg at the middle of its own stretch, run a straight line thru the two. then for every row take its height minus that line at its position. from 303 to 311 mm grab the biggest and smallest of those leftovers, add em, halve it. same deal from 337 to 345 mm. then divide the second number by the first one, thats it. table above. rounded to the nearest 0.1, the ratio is -2.4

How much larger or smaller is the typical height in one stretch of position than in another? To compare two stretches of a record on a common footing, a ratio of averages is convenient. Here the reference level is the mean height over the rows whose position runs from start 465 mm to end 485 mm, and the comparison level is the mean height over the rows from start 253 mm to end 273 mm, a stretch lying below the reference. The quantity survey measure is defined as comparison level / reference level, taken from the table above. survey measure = 0.69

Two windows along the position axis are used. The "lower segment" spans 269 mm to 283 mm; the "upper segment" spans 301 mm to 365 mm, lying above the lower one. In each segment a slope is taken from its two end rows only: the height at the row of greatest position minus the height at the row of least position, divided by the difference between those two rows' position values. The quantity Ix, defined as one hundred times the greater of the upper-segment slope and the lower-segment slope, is -6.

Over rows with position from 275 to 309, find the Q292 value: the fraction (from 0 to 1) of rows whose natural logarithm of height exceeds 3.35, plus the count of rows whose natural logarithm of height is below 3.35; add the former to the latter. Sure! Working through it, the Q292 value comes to 13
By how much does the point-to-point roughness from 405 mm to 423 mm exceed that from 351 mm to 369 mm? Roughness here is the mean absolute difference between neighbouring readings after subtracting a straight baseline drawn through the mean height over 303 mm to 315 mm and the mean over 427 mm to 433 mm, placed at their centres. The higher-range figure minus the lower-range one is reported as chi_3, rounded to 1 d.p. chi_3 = -1.2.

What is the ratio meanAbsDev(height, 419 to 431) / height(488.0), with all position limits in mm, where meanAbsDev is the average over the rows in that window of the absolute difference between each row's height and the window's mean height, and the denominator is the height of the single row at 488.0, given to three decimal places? 0.039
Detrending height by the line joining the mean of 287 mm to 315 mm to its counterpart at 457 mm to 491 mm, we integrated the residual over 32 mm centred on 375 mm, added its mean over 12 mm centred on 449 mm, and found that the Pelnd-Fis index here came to 27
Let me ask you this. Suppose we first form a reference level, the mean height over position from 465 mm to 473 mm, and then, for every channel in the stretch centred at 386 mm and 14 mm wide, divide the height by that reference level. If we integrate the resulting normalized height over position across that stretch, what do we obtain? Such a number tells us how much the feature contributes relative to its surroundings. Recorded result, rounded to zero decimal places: 14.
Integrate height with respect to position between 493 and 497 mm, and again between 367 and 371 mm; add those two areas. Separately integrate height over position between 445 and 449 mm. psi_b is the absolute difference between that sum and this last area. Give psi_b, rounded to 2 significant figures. 94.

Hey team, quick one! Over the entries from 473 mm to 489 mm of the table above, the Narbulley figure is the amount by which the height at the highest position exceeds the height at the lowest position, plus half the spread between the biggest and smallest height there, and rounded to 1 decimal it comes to 3.4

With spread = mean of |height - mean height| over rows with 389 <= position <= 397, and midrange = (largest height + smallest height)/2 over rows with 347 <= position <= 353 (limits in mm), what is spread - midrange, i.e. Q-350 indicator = -28.2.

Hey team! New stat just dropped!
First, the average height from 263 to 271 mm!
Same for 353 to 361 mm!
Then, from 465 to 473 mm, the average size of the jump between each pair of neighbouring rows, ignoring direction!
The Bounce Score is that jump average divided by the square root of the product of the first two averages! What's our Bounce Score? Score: 0.11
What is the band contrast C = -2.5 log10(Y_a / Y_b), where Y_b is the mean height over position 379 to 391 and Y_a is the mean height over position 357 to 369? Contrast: 0.10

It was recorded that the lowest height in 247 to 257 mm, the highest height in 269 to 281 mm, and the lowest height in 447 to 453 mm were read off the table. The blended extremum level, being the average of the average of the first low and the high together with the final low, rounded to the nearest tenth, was 27.4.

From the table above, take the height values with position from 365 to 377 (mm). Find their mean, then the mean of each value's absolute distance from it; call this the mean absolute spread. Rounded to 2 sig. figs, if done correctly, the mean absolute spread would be 1.5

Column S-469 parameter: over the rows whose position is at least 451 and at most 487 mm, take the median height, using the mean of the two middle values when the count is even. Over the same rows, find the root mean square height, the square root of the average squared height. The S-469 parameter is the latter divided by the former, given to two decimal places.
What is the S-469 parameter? 0.99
